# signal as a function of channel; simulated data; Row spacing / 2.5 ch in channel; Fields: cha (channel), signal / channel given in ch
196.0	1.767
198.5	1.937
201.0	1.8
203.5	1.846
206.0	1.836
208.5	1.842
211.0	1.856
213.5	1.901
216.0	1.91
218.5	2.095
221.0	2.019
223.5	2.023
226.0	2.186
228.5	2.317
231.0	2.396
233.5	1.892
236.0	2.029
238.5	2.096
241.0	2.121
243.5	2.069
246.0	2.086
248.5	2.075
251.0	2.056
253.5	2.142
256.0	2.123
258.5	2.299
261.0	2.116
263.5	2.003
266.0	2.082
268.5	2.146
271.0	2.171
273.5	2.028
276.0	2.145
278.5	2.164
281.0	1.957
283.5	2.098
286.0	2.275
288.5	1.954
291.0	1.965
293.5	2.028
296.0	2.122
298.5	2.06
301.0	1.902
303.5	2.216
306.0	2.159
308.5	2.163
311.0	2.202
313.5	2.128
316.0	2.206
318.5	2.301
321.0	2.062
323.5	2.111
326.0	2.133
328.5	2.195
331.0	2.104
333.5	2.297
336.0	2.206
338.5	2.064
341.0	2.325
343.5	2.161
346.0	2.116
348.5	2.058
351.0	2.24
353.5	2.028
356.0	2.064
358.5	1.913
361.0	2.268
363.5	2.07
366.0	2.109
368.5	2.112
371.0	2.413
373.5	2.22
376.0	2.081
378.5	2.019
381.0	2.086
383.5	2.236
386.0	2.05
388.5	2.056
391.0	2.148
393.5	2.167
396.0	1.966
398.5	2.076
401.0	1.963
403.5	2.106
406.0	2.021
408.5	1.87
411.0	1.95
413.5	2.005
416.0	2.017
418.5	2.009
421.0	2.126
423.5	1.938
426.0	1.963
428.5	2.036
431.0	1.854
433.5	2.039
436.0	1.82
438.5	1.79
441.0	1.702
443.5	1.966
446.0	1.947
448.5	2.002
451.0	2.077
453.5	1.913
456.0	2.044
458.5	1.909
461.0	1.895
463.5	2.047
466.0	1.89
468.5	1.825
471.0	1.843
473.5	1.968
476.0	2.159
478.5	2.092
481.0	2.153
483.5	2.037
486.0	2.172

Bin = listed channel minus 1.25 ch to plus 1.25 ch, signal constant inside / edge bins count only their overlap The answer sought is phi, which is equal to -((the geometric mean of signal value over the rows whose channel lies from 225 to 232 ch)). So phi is -2.30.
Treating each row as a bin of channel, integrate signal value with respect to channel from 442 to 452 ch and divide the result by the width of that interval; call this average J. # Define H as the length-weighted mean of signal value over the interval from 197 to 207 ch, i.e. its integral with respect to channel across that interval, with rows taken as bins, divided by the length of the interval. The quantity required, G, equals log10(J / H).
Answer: 0.03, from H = 1.85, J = 1.99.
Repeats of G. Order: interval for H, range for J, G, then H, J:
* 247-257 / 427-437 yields -0.03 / 2.10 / 1.94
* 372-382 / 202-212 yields -0.06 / 2.11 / 1.84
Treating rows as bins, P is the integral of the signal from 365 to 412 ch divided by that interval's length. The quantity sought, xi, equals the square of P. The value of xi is 4.4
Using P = 2.09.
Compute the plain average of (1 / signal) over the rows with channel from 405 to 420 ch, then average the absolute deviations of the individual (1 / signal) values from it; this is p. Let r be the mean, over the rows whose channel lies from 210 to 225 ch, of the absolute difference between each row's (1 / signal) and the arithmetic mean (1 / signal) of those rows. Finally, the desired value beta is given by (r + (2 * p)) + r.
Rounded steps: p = 0.012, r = 0.020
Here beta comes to 0.064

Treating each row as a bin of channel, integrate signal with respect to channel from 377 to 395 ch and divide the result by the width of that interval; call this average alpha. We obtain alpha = 2.11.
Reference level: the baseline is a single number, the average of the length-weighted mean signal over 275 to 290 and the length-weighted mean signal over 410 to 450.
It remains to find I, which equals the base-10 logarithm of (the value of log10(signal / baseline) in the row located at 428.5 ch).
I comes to -2.5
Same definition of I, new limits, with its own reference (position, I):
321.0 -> -2.1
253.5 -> -1.6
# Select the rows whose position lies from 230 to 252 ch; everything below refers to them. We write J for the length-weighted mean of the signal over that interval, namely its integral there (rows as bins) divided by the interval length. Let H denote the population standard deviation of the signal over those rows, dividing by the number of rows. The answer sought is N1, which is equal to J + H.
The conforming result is 2.21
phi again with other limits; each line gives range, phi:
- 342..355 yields -2.12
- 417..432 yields -1.99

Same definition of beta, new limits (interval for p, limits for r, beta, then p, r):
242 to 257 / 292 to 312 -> 0.051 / 0.006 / 0.019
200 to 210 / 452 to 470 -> 0.043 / 0.005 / 0.017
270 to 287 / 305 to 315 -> 0.044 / 0.018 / 0.004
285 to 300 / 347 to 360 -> 0.074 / 0.020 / 0.017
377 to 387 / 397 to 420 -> 0.055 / 0.015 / 0.013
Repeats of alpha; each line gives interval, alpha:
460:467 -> 1.95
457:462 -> 1.91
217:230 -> 2.13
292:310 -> 2.09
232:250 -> 2.06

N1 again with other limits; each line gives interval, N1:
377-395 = 2.18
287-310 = 2.17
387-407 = 2.14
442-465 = 2.04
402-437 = 2.07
